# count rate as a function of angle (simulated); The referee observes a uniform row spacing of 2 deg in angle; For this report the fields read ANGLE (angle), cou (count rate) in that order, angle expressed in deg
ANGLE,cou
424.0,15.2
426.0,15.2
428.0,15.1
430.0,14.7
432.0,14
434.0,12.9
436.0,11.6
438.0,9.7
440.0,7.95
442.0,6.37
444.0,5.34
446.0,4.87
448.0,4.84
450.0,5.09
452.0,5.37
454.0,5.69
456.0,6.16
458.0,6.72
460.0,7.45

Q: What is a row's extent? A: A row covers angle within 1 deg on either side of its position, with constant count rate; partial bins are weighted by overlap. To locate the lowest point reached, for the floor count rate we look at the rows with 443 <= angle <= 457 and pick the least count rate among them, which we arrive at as 4.84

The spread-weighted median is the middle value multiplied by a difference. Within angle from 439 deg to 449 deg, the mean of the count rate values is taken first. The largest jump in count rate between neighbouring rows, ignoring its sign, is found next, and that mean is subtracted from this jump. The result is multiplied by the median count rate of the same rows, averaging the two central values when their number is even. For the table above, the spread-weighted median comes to -23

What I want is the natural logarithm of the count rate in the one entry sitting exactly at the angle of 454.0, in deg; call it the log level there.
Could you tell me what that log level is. 1.7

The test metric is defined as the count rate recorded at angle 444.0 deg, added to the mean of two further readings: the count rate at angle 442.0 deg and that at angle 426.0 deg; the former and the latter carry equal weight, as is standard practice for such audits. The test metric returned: 16.1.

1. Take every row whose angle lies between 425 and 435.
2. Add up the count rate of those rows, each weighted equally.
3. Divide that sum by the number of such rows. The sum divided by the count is 14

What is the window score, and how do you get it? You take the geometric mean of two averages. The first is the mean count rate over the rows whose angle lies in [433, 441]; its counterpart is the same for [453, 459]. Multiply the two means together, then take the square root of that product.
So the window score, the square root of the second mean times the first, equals 8.1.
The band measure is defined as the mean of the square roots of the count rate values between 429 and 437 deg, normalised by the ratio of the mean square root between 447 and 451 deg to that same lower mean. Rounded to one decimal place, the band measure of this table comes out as 6.0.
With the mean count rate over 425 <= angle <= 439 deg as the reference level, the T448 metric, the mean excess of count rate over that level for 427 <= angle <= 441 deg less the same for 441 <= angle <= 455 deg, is 6.9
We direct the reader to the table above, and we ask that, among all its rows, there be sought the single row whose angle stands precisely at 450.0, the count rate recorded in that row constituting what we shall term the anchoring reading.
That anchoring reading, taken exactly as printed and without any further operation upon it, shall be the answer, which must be 5.09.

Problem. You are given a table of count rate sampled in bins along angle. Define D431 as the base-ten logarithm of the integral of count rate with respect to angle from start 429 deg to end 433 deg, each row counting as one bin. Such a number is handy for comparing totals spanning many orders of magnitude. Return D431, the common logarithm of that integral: 1.8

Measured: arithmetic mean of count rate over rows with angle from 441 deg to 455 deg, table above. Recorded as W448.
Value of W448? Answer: 5.4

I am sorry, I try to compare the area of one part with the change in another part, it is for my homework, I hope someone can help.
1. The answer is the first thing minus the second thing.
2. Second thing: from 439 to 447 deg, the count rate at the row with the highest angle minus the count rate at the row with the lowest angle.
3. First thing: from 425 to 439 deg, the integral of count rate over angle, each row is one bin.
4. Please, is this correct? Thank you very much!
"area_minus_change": 189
